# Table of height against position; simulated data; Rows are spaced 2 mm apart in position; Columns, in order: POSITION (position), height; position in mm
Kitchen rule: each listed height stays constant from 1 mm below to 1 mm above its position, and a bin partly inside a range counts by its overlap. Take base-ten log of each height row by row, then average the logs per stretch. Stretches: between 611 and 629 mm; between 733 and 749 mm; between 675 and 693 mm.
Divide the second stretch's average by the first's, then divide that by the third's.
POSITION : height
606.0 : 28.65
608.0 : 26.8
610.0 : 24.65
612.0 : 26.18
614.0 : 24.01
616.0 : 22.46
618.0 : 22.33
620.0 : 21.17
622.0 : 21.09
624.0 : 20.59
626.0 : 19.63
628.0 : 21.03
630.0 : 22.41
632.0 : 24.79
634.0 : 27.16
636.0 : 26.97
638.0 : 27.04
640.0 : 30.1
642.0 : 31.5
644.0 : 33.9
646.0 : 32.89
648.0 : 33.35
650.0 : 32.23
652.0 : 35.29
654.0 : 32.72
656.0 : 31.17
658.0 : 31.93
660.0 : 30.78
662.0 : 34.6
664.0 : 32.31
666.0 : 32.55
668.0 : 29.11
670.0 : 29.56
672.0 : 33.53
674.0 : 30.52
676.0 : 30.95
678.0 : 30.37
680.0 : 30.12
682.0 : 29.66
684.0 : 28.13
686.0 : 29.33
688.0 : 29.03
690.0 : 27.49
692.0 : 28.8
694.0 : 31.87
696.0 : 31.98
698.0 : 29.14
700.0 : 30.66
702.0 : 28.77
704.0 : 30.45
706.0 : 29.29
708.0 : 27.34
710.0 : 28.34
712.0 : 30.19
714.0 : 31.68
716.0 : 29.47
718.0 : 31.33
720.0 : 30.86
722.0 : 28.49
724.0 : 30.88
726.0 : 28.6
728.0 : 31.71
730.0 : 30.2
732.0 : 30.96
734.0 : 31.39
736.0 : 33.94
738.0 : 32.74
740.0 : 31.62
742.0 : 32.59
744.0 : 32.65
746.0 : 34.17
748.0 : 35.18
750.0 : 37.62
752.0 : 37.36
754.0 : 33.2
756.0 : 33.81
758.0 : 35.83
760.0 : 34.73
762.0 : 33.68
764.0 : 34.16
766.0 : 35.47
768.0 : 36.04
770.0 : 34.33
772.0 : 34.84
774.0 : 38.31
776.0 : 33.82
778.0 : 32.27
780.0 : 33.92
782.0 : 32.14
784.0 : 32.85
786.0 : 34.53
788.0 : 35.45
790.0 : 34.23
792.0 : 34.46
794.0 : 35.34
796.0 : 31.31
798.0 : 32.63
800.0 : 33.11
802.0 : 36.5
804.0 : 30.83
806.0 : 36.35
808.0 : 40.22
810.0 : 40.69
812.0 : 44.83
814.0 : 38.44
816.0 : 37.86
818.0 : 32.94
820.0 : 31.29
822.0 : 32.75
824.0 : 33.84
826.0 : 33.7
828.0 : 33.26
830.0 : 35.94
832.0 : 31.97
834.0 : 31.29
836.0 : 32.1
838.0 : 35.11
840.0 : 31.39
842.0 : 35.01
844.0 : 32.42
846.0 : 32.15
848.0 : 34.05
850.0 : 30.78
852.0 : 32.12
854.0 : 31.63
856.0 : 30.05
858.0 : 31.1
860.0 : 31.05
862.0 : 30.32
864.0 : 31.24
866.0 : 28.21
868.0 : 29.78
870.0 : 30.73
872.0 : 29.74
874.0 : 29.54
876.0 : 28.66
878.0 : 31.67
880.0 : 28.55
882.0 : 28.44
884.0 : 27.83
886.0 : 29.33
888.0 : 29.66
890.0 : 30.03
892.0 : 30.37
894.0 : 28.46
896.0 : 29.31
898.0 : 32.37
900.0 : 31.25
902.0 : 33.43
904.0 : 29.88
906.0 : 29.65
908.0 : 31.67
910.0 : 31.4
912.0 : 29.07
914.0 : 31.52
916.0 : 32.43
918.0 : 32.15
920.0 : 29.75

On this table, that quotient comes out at 0.771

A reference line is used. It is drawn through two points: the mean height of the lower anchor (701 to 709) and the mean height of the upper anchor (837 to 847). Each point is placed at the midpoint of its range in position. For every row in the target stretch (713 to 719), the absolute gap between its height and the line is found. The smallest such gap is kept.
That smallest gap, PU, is 0.17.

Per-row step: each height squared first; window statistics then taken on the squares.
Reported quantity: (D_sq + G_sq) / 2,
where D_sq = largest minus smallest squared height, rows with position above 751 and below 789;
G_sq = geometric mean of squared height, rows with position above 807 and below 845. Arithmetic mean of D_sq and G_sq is 824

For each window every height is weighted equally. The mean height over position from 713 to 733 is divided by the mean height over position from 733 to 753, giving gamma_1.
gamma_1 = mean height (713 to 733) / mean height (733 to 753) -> 0.90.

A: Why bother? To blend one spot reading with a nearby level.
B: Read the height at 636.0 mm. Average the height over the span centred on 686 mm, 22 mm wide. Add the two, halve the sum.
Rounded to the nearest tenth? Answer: 28.4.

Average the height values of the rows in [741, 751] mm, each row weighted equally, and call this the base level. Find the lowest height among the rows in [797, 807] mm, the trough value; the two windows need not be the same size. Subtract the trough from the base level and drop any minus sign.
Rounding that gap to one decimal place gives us 3.6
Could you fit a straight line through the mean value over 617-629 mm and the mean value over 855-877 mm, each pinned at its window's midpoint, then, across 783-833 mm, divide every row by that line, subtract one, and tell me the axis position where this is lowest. 820.0 mm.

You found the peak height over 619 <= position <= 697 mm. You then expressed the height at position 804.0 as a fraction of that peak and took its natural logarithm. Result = -0.14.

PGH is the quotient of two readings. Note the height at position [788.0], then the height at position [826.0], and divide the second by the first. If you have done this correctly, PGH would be 0.95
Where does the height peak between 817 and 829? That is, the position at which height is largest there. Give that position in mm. 824.0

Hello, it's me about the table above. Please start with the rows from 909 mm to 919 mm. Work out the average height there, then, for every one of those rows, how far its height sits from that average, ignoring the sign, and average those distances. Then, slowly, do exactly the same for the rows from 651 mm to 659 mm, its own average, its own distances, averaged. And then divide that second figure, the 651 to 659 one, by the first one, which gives 1.4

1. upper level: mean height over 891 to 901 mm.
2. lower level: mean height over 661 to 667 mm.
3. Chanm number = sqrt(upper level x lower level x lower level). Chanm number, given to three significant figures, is 183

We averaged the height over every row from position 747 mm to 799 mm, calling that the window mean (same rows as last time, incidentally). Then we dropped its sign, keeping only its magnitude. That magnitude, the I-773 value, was 34.5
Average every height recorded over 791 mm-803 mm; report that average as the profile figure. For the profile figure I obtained 33.9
